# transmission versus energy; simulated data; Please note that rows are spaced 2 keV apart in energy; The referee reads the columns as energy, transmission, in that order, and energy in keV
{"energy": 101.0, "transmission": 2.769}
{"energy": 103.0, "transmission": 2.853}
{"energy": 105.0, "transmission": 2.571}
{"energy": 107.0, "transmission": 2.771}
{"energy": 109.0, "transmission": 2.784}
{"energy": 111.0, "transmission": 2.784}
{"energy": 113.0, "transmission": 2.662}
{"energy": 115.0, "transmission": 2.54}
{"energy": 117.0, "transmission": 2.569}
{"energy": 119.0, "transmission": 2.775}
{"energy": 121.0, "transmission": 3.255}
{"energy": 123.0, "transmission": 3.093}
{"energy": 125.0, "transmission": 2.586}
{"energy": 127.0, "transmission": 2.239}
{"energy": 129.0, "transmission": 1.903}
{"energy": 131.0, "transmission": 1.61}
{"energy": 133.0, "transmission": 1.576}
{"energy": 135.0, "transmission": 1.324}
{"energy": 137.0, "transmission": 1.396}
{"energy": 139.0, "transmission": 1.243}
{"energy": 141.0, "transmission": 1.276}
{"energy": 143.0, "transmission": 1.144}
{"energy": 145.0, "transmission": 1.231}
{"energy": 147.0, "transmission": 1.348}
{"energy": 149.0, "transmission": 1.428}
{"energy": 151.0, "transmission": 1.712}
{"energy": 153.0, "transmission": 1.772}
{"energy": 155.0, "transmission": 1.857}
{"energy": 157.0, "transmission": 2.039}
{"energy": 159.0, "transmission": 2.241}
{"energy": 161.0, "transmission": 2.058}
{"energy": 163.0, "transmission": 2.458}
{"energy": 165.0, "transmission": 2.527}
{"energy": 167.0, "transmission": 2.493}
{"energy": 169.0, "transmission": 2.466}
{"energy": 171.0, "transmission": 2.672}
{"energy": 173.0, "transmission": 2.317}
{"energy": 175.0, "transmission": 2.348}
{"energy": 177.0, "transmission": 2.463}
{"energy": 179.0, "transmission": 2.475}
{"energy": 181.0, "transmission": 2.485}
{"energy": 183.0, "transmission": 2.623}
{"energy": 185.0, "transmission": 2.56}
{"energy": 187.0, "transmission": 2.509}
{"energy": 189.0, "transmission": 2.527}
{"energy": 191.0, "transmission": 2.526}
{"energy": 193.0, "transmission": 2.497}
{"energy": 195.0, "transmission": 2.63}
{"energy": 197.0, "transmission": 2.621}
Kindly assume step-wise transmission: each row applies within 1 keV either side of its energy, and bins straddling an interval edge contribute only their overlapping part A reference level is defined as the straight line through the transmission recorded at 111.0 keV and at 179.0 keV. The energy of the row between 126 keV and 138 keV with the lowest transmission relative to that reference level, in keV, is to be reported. 135.0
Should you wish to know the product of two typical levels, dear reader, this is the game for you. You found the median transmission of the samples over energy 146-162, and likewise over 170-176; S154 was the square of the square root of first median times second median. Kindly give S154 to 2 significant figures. 4.3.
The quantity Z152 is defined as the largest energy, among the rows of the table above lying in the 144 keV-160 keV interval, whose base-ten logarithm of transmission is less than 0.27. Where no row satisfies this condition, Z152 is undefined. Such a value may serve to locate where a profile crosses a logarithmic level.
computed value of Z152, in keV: 155.0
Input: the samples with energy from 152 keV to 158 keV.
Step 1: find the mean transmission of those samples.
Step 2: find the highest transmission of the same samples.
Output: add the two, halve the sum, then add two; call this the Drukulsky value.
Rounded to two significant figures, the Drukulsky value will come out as 4.0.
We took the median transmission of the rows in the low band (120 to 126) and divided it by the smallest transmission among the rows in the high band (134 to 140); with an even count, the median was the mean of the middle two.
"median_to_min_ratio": 2.49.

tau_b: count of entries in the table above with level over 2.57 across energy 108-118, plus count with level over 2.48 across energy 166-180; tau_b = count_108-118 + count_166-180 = 5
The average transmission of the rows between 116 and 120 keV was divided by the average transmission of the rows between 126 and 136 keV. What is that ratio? 1.5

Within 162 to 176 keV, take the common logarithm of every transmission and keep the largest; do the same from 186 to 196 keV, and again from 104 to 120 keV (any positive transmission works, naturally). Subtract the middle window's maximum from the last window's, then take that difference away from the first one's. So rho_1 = 0.40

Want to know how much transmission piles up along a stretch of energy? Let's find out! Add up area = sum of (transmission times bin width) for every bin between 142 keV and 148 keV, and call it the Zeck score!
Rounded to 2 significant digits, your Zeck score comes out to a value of 7.4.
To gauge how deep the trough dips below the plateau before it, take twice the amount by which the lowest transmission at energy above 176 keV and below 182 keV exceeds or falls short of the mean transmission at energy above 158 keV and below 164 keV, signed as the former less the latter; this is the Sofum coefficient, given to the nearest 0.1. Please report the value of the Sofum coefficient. 0.4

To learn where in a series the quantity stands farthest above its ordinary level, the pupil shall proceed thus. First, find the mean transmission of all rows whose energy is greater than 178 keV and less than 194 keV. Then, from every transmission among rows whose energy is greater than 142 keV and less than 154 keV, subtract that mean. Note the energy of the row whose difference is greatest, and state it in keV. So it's 153.0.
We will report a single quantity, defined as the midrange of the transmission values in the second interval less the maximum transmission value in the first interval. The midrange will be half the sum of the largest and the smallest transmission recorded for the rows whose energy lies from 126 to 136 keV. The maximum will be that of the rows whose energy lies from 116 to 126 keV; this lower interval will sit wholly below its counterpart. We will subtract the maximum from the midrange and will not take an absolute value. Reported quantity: -1.5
